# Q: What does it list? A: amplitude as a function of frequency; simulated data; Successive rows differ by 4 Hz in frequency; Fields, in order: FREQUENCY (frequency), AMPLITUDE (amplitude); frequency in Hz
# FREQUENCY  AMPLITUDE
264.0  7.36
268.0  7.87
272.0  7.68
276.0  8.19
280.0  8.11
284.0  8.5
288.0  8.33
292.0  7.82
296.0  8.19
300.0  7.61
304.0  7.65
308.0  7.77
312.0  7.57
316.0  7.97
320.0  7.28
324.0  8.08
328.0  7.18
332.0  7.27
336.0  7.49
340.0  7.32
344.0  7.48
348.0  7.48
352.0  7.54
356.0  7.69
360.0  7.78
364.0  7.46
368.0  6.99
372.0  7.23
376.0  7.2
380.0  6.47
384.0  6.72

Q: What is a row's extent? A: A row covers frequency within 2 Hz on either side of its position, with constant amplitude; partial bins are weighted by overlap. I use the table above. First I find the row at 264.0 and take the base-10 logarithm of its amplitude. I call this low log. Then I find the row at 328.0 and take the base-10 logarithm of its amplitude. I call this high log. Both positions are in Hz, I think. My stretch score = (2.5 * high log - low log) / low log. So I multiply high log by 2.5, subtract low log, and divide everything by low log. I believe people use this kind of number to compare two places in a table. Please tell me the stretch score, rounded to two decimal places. 1.47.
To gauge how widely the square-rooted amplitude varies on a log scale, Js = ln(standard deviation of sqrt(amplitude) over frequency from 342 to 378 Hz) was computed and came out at -3.1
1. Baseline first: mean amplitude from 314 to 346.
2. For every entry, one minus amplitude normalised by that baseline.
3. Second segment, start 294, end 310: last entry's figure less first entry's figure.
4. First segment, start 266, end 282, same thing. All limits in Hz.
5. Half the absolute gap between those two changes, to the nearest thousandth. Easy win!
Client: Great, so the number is 0.044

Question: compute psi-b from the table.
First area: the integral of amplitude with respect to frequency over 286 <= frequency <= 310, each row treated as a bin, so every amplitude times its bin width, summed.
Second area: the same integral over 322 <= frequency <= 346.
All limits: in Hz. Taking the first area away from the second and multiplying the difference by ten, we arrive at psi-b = -102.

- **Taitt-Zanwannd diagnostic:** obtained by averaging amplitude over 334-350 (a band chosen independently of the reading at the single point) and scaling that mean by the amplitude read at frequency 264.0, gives 54.8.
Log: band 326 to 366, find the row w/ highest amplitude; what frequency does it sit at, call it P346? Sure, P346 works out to 360.0 Hz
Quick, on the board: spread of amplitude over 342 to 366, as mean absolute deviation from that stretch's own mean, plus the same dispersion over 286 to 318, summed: 0.33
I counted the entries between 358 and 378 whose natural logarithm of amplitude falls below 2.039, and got 4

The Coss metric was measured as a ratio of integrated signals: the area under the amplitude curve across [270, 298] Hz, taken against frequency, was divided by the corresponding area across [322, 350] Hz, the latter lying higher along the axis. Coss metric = 1.09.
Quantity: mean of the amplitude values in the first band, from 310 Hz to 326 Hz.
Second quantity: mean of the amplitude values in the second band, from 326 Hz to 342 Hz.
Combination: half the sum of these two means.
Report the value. 7.52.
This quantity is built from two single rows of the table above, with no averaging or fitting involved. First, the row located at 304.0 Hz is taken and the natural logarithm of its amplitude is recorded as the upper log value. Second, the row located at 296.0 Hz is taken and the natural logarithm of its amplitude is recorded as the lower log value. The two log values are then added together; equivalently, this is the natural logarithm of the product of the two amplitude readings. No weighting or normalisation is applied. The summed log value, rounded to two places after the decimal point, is 4.14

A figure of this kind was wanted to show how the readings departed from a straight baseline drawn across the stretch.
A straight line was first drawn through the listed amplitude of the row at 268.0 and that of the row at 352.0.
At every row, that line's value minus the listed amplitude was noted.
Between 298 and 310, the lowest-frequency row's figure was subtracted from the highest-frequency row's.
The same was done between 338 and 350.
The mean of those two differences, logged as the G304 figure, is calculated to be -0.19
